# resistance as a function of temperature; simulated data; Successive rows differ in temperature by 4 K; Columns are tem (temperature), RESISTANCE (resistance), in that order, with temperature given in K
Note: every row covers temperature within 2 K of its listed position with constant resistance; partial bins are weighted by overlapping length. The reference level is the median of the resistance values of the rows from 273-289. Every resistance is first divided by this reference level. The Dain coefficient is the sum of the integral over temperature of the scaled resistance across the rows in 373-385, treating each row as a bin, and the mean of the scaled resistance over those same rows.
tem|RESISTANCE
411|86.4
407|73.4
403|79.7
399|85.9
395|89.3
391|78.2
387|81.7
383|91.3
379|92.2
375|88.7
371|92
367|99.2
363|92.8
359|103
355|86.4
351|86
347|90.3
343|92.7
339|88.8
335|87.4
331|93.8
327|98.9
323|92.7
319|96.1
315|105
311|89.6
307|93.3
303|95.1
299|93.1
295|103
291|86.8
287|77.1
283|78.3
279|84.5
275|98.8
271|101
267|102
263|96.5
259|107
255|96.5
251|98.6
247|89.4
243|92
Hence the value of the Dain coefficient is 14.5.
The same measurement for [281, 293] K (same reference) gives 12.9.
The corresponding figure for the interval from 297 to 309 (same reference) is 15.0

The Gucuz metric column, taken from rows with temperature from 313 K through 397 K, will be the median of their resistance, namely 92.0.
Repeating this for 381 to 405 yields 83.8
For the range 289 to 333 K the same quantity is 93.8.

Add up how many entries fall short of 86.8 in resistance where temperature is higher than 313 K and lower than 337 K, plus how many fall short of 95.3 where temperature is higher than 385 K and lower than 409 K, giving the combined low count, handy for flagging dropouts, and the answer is 6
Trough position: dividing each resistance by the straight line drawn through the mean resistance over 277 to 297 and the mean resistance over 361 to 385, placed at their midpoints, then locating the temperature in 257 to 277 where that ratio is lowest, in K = 263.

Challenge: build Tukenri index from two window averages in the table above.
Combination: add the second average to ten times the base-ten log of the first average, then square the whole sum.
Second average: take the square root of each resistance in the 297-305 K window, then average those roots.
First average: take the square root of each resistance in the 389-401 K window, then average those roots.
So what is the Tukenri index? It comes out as 374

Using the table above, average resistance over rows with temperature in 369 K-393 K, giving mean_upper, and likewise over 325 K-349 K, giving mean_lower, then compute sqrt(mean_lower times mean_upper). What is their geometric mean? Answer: 89.6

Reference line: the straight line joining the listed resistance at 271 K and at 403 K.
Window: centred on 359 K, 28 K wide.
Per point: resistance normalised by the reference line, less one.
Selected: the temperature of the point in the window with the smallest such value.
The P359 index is 351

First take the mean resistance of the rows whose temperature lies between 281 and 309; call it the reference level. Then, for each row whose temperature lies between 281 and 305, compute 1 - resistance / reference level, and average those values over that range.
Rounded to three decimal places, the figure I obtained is 0.007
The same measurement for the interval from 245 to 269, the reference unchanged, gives -0.098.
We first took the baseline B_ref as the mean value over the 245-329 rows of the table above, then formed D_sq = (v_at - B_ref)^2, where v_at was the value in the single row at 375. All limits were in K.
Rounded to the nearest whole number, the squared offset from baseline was 33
